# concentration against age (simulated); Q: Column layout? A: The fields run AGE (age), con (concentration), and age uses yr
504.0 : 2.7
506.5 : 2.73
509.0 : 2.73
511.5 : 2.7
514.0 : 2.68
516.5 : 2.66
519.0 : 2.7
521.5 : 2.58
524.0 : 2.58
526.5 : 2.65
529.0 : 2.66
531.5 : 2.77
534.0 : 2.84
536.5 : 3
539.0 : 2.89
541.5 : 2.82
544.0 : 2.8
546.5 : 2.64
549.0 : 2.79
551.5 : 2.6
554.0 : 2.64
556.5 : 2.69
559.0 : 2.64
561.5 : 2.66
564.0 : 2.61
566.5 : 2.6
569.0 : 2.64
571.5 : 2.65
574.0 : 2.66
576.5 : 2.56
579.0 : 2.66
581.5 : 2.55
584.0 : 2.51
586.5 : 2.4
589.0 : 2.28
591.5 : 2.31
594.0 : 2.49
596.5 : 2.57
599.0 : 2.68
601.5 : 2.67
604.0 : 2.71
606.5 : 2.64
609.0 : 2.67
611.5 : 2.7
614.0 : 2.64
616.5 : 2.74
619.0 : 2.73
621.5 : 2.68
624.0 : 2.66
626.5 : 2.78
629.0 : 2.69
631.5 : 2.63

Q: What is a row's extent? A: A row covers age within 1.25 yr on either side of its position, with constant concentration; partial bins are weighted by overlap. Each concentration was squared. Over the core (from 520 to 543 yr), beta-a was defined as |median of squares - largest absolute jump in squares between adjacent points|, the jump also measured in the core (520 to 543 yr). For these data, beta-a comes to 6.7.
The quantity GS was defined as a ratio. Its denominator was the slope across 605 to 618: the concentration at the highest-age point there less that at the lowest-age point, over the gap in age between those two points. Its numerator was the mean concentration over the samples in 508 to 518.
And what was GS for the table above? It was 269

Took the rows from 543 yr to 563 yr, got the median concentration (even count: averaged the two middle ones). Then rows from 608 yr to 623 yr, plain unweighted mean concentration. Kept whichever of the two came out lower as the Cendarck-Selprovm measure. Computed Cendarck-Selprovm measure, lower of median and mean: 2.65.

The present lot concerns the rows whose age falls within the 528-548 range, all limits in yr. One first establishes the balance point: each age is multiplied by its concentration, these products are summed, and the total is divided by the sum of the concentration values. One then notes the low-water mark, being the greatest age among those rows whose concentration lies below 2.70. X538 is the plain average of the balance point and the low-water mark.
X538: 542.1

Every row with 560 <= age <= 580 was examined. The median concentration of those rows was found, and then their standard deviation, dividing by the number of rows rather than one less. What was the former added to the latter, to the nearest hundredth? 2.68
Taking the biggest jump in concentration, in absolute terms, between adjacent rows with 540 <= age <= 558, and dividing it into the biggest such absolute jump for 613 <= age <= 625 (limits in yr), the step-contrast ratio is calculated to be 0.5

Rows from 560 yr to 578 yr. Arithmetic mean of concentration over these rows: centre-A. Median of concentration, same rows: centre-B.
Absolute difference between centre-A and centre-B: 0.014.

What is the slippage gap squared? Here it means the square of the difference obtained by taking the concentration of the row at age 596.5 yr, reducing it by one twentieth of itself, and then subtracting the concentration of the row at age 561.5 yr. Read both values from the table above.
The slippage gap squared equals 0.048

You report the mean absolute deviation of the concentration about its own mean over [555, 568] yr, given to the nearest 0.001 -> 0.028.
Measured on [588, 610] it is 0.132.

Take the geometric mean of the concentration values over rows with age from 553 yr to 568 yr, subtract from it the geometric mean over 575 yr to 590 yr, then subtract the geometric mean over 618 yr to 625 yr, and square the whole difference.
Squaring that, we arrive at 6.45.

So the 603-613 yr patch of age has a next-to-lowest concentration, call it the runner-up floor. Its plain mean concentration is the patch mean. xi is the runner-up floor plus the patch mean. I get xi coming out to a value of 5.35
